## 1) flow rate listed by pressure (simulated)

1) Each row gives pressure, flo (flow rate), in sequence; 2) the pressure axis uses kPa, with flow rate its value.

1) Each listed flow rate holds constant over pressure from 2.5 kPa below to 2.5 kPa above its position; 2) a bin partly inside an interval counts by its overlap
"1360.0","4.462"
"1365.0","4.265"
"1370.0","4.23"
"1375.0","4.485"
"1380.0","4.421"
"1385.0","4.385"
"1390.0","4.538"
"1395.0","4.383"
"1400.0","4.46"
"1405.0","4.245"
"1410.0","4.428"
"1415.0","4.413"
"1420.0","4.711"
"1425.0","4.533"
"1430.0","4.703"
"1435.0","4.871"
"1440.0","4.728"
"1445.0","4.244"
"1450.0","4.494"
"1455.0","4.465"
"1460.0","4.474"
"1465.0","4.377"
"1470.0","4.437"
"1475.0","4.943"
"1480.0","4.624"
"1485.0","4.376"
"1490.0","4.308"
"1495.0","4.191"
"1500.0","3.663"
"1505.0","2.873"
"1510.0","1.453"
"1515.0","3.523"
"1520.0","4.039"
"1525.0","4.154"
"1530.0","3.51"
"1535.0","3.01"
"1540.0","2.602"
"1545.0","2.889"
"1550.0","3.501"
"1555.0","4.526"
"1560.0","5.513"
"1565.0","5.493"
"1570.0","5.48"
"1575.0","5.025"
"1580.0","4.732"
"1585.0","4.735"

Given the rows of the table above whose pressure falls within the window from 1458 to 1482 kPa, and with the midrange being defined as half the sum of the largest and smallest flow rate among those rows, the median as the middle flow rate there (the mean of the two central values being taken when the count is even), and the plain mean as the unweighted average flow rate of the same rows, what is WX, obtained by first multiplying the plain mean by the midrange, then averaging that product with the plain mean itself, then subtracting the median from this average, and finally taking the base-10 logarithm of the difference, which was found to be 0.93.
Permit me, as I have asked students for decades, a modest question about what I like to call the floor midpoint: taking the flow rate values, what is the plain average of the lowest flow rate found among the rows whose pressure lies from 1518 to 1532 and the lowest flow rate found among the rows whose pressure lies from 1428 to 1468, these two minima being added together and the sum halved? 3.9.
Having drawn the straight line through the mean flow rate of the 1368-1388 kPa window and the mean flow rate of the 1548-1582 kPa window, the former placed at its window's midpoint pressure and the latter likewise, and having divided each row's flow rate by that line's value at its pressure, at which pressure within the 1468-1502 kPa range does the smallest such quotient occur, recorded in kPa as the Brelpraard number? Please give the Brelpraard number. 1500.0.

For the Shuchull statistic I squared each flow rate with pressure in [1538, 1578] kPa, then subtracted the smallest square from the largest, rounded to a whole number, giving 24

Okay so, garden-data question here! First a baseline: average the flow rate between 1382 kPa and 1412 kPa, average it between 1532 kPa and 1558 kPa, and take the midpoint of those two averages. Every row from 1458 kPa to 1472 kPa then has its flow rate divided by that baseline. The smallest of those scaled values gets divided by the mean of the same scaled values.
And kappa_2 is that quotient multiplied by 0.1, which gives 0.099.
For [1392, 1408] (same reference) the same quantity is 0.097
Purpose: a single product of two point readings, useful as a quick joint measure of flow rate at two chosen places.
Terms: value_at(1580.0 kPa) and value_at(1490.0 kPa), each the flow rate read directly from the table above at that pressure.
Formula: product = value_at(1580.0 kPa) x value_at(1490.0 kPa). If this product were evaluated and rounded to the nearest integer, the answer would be 20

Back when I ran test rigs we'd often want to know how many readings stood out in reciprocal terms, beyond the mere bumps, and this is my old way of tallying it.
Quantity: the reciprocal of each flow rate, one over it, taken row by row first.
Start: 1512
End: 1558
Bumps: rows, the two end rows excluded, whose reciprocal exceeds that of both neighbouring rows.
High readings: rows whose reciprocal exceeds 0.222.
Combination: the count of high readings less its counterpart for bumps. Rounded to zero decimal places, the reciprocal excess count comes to 7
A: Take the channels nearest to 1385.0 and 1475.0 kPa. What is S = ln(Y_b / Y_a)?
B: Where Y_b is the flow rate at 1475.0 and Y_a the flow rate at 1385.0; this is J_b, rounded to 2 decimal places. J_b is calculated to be 0.12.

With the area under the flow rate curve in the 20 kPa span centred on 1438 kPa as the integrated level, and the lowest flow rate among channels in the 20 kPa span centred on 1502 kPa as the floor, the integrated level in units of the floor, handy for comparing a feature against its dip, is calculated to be 64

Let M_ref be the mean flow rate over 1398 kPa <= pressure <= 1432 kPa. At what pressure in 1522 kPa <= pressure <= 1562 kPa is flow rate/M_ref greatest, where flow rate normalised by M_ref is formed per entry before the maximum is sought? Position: 1560.0 kPa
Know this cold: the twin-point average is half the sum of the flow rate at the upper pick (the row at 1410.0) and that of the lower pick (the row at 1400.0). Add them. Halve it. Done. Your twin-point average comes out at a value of 4.4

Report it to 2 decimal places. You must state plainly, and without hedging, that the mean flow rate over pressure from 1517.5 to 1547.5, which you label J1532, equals 3.37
